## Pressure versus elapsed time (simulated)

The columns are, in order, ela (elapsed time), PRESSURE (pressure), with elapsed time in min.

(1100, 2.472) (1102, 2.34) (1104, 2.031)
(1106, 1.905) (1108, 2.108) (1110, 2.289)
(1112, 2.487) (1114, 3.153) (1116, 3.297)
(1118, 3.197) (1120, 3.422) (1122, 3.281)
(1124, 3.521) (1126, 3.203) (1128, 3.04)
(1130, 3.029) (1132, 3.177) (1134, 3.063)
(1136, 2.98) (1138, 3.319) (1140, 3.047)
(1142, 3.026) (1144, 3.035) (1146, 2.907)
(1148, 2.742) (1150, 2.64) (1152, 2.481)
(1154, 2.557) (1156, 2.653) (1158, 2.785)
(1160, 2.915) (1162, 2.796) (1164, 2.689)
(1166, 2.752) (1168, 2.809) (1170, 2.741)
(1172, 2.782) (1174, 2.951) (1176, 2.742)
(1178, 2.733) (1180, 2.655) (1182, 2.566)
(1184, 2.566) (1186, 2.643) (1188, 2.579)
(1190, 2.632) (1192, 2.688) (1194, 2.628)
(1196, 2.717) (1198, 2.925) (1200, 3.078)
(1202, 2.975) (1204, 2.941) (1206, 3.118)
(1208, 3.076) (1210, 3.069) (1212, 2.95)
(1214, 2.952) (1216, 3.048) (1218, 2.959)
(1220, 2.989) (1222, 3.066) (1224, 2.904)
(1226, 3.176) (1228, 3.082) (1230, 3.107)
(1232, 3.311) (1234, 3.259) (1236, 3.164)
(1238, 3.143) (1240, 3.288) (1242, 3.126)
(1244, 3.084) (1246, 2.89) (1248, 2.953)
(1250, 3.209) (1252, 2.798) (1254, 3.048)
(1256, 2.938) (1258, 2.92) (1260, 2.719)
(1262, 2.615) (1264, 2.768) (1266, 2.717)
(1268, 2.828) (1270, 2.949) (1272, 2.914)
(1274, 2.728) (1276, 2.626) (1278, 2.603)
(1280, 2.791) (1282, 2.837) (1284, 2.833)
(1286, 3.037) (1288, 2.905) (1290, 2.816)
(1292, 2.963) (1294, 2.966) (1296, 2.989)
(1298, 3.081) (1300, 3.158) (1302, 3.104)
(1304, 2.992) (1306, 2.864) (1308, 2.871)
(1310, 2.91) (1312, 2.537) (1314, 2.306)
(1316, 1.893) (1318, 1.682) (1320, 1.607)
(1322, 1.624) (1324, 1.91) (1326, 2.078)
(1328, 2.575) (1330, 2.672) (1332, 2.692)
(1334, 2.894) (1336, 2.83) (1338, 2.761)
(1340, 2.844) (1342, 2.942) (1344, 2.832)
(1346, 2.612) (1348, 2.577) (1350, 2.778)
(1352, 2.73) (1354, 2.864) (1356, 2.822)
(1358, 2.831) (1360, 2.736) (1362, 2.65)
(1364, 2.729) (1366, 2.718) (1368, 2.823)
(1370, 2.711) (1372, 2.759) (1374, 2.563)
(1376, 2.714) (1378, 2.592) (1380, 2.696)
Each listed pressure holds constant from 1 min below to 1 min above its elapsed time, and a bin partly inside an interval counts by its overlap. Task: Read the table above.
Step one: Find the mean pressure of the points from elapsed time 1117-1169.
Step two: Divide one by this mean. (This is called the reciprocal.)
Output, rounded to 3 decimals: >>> 0.337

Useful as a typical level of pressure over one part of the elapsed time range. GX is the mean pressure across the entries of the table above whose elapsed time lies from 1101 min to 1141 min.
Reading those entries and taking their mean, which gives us 2.89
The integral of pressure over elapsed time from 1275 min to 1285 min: 27.4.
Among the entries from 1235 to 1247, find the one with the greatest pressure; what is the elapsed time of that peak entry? 1240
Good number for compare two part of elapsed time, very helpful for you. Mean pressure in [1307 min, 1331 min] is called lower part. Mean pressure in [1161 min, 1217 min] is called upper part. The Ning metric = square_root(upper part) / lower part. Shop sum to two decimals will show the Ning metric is 0.75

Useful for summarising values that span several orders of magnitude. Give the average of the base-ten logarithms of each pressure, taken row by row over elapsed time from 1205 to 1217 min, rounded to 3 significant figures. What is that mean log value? 0.482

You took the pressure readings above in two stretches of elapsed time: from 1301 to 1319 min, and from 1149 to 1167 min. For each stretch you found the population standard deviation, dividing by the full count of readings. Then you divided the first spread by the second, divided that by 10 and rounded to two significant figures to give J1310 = 0.39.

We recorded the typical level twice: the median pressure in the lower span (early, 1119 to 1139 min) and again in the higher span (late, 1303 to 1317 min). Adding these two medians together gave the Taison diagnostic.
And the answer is 6.1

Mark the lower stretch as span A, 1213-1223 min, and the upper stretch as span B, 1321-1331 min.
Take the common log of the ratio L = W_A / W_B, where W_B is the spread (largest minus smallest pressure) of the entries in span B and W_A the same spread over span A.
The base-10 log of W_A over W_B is -1.0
